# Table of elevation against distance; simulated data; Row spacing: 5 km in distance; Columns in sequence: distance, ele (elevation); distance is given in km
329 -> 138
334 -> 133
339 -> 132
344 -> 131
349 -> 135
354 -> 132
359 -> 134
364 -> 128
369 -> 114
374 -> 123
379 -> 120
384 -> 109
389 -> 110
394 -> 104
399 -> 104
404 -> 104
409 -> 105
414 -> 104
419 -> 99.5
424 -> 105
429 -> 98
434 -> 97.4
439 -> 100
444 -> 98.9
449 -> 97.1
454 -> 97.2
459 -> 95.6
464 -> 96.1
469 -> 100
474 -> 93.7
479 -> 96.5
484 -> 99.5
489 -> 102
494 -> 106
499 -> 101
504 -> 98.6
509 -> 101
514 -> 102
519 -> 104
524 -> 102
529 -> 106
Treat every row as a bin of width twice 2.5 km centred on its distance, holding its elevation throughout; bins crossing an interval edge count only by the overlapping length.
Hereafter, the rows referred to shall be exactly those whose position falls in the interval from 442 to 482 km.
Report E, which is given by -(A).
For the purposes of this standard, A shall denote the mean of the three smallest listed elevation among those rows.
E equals -95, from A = 95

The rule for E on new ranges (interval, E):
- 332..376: -122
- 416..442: -98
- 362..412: -104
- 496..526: -100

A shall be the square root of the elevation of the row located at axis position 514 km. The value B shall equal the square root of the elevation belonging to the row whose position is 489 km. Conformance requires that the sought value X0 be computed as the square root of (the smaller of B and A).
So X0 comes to 3.18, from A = 10.1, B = 10.1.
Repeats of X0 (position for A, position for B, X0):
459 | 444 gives 3.13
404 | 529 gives 3.19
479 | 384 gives 3.13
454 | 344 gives 3.14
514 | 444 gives 3.15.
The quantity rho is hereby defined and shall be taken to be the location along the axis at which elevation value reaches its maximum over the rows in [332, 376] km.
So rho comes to 349 km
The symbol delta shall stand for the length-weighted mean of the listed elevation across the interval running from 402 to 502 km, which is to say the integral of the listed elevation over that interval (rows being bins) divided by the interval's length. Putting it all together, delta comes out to 100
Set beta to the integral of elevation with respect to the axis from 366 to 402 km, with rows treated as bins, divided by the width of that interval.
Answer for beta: 112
